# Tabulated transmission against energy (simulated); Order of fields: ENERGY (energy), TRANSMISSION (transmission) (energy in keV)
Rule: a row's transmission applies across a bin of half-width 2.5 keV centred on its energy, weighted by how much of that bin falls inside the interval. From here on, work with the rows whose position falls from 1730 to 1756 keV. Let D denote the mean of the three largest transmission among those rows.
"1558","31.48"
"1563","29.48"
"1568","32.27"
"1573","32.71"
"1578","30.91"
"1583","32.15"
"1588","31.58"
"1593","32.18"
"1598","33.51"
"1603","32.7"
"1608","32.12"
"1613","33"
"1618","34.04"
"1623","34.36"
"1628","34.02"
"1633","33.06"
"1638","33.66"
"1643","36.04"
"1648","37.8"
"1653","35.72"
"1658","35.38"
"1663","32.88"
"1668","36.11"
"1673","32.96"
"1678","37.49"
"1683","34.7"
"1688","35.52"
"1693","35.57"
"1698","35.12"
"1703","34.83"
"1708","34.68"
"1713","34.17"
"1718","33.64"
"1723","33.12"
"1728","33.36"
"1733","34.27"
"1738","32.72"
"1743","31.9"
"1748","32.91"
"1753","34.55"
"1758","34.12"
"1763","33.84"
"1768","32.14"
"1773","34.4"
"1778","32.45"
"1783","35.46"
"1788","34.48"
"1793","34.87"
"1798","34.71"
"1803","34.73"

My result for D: 33.9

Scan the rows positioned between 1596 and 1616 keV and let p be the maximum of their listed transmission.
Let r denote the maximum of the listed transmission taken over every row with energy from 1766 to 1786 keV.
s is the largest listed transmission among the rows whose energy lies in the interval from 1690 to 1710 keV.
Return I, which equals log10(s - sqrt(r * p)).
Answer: 0.0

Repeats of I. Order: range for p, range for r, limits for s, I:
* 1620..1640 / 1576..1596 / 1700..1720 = 0.2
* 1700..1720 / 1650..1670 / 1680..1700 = -1.0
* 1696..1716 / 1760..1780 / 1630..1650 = 0.5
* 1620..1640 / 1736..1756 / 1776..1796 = 0.0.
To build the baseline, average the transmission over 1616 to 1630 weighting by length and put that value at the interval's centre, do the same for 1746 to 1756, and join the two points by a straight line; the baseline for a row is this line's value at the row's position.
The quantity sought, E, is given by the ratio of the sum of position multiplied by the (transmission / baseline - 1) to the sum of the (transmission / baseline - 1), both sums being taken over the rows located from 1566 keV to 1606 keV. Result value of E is 1583.7 keV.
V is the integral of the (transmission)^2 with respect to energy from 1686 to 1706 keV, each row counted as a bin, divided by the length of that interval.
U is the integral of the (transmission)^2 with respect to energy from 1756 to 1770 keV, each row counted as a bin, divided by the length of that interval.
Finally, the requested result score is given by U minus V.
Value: -127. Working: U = 1115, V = 1242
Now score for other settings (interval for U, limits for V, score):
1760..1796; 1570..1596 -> 134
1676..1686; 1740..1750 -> 248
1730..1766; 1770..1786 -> -41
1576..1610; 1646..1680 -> -221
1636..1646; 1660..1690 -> 7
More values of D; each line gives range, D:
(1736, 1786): 34.8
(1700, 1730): 34.6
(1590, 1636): 34.1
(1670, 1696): 36.2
